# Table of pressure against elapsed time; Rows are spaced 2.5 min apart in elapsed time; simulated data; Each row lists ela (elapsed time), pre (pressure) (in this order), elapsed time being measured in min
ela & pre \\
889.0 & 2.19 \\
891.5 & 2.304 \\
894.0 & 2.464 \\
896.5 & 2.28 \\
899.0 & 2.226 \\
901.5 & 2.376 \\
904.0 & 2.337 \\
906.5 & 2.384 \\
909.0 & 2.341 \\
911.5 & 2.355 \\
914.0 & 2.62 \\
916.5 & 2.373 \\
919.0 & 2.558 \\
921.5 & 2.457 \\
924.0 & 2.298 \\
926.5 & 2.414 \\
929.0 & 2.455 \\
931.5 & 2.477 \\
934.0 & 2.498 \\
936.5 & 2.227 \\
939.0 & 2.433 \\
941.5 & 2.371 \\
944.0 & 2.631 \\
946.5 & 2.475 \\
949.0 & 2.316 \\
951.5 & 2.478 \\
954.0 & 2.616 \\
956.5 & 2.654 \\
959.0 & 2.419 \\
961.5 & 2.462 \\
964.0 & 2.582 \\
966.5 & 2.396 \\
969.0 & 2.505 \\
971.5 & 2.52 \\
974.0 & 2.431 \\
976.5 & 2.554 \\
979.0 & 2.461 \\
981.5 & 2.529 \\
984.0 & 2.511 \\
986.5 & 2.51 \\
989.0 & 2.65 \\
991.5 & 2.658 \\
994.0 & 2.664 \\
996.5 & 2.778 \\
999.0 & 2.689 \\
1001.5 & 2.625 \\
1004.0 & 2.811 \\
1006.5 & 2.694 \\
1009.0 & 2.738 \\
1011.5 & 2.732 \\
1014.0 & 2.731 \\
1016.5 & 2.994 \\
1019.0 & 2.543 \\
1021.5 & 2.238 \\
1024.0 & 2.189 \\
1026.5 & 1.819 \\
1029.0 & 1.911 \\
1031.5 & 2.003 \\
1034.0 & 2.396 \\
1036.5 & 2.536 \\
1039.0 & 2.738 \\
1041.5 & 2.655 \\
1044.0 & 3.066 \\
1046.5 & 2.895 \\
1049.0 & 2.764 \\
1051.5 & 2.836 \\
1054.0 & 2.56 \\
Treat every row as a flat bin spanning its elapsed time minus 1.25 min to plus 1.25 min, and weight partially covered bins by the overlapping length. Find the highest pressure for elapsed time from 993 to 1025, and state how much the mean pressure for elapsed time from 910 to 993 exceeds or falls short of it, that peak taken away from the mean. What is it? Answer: -0.51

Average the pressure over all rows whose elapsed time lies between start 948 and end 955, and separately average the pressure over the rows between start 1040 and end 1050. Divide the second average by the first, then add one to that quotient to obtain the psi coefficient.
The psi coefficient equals 2.15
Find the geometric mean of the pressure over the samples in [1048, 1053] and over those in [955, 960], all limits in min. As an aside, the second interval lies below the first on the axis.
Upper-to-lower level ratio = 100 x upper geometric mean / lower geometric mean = 110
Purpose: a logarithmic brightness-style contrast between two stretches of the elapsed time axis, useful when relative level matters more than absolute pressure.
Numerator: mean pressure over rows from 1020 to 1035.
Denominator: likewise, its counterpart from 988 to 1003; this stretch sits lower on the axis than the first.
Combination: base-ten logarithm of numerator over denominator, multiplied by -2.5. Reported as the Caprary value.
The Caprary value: 0.27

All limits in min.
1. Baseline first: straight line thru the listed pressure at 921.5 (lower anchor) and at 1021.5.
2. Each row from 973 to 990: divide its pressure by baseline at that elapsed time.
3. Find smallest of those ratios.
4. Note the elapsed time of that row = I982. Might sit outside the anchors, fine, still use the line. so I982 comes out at 974.0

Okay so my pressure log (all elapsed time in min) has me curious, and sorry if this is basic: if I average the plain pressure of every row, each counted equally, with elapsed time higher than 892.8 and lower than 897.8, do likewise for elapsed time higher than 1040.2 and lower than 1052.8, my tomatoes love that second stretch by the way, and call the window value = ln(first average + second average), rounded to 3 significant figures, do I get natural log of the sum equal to 1.65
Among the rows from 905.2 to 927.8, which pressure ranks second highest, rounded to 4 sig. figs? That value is 2.558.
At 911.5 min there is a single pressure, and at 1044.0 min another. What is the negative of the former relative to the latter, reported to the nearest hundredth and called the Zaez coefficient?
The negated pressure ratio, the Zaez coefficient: -0.77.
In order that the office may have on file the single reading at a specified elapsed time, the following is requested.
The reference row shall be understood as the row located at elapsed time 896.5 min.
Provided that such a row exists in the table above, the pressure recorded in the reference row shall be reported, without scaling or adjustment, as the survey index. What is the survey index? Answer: 2.28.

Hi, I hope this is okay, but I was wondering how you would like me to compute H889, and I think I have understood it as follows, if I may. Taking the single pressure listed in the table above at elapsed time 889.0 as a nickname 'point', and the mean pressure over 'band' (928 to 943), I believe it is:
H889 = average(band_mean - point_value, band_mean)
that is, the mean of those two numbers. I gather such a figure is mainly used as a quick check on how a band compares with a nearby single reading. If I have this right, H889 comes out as 1.32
